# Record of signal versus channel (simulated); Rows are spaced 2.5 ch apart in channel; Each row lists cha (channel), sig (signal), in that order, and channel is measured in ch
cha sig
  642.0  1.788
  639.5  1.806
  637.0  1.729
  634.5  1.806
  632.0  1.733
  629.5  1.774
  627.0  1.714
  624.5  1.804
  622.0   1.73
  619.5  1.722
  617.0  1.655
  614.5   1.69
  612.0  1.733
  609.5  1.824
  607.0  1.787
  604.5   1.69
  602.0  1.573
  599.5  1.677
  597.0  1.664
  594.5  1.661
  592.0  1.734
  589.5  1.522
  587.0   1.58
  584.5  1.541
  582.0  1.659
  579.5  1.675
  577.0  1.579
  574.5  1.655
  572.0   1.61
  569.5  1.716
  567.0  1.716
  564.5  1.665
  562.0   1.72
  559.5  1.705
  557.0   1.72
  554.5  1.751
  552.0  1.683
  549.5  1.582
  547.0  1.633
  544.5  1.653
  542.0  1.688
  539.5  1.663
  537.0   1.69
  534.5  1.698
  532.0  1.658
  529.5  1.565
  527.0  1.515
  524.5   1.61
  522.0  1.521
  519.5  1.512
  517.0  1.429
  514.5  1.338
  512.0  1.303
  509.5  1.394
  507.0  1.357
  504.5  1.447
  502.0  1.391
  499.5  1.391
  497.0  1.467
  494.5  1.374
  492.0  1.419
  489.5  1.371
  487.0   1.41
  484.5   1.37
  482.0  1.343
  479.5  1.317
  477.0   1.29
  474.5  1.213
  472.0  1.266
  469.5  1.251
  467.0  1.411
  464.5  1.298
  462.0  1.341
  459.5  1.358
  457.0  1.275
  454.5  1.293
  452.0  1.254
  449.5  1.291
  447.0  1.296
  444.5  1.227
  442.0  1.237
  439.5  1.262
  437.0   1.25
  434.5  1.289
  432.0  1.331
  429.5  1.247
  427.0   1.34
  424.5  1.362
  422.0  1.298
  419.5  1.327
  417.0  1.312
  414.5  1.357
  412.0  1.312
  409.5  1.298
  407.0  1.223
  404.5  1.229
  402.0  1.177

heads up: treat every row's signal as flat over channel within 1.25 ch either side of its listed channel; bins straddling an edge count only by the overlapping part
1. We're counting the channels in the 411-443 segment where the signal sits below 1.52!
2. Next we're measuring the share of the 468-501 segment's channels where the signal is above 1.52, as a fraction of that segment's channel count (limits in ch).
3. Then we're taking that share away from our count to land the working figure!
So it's 13.0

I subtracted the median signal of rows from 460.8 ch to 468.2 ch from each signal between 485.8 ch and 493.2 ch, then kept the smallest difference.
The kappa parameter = 0.03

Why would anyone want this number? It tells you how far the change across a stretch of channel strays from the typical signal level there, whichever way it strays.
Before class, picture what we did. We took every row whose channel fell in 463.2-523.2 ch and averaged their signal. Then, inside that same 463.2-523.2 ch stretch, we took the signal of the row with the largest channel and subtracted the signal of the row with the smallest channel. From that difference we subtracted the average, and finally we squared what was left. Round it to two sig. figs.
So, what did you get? 1.3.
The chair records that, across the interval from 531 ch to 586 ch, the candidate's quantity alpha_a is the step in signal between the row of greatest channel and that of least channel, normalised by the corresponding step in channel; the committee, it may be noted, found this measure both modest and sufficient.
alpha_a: -0.002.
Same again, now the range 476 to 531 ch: 0.005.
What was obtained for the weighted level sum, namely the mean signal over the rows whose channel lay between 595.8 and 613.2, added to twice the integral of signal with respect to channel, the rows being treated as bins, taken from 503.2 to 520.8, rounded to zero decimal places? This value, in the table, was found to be 51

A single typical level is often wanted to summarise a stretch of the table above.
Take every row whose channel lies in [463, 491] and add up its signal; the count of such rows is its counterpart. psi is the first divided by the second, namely 1.3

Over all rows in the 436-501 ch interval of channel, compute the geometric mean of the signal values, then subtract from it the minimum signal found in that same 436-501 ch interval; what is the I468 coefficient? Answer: 0.104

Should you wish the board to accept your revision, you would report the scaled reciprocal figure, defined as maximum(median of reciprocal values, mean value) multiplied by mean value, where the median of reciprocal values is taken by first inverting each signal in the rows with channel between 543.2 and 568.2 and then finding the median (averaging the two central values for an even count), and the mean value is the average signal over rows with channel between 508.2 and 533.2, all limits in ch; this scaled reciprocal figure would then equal 2.2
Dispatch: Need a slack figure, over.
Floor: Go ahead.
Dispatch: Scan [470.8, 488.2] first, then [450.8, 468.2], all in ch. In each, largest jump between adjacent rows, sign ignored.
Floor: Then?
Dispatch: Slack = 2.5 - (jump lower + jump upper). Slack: 2.31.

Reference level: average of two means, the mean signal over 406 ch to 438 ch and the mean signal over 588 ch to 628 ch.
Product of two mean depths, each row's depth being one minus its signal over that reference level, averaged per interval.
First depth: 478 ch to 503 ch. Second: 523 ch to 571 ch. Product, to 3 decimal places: -0.008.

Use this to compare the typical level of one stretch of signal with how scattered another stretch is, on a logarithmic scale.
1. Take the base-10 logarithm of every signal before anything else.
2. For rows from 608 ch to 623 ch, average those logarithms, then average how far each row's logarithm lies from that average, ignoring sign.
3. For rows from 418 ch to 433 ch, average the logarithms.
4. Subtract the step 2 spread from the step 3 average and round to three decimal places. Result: 0.110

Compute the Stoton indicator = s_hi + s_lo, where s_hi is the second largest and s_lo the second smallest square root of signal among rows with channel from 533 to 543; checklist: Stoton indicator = 2.60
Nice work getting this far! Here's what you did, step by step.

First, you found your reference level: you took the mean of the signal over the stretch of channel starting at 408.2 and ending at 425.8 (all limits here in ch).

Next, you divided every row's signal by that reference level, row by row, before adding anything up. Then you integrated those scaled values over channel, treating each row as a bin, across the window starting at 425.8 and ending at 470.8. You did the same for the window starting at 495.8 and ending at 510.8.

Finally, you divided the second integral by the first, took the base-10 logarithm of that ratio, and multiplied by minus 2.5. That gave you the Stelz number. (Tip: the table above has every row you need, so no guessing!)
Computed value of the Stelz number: 1.10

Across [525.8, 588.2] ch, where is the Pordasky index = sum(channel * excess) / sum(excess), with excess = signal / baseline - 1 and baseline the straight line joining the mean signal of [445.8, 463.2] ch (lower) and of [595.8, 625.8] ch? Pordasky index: 546.2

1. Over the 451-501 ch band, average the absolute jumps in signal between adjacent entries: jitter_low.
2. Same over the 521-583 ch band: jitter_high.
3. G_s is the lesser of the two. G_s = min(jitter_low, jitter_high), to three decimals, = 0.050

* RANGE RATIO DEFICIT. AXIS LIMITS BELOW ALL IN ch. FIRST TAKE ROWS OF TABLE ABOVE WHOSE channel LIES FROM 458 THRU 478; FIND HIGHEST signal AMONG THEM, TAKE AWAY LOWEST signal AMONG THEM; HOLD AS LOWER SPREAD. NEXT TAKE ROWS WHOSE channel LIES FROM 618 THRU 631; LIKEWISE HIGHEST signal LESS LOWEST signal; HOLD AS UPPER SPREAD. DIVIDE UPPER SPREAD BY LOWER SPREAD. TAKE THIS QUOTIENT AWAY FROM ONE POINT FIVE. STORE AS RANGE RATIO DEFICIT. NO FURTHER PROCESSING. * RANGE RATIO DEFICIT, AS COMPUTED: 1.0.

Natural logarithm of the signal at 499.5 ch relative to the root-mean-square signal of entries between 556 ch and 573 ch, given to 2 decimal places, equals -0.20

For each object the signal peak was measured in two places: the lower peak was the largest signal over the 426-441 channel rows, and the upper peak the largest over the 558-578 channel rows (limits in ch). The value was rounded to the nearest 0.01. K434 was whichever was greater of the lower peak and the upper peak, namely 1.72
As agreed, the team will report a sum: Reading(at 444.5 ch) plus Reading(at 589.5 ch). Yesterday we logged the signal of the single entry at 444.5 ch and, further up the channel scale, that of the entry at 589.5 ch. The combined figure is 2.75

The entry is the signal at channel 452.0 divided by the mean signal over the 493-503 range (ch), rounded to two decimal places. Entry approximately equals 0.89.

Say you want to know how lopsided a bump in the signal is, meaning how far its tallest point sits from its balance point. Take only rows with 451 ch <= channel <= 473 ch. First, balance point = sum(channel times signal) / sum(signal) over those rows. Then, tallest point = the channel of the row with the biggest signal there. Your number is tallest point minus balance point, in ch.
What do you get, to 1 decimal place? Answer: 5.0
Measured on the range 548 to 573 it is -6.3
